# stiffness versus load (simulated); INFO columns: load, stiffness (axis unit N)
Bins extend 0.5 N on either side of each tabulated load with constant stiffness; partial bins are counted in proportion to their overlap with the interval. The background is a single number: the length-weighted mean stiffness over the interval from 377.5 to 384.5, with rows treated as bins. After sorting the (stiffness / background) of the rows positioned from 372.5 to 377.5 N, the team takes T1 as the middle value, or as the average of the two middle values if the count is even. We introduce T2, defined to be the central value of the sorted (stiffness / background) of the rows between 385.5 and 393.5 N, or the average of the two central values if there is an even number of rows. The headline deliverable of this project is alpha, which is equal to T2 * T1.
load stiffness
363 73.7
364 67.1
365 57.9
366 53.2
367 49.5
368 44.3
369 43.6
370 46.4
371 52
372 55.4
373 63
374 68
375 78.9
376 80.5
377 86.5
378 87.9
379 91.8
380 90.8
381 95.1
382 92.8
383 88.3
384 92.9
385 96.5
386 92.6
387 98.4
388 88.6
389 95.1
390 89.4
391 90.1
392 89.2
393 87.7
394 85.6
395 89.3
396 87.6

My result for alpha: 0.85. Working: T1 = 0.86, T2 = 0.98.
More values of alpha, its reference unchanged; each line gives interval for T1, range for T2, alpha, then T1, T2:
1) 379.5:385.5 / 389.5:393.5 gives 0.99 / 1.02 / 0.98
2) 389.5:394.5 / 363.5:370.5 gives 0.53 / 0.98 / 0.54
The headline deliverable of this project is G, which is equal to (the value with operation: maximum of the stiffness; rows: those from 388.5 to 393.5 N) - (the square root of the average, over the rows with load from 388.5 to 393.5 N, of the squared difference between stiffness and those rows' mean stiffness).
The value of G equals 93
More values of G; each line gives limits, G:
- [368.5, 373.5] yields 56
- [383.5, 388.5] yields 95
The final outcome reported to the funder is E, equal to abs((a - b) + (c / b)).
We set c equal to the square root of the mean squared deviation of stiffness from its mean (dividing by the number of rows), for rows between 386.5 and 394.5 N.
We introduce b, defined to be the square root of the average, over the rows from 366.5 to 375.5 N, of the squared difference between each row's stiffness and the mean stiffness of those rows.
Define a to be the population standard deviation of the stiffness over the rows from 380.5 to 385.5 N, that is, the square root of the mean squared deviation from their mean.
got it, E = 8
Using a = 2.8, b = 11.3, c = 3.9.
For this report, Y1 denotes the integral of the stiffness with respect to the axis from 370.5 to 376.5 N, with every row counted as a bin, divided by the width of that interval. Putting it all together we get 66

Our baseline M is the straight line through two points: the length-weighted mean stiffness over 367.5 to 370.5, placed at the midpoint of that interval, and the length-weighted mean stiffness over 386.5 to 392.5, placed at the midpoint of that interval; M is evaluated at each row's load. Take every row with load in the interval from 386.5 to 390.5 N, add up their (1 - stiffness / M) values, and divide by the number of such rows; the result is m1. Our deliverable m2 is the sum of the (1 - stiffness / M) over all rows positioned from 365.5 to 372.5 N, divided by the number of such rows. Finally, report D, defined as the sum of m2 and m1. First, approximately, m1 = -0.04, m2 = -0.11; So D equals -0.15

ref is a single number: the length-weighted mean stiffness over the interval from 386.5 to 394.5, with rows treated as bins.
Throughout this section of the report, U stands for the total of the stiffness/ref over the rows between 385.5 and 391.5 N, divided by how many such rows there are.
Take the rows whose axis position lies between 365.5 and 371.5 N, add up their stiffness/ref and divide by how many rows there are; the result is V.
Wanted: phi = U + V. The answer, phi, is 1.6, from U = 1.02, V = 0.53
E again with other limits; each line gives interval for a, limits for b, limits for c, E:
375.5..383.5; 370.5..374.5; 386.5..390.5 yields 1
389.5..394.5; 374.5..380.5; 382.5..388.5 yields 2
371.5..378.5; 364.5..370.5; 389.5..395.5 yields 7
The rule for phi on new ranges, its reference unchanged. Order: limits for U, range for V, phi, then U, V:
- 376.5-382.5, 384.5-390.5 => 2.0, 1.00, 1.03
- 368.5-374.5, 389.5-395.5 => 1.6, 0.60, 0.98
